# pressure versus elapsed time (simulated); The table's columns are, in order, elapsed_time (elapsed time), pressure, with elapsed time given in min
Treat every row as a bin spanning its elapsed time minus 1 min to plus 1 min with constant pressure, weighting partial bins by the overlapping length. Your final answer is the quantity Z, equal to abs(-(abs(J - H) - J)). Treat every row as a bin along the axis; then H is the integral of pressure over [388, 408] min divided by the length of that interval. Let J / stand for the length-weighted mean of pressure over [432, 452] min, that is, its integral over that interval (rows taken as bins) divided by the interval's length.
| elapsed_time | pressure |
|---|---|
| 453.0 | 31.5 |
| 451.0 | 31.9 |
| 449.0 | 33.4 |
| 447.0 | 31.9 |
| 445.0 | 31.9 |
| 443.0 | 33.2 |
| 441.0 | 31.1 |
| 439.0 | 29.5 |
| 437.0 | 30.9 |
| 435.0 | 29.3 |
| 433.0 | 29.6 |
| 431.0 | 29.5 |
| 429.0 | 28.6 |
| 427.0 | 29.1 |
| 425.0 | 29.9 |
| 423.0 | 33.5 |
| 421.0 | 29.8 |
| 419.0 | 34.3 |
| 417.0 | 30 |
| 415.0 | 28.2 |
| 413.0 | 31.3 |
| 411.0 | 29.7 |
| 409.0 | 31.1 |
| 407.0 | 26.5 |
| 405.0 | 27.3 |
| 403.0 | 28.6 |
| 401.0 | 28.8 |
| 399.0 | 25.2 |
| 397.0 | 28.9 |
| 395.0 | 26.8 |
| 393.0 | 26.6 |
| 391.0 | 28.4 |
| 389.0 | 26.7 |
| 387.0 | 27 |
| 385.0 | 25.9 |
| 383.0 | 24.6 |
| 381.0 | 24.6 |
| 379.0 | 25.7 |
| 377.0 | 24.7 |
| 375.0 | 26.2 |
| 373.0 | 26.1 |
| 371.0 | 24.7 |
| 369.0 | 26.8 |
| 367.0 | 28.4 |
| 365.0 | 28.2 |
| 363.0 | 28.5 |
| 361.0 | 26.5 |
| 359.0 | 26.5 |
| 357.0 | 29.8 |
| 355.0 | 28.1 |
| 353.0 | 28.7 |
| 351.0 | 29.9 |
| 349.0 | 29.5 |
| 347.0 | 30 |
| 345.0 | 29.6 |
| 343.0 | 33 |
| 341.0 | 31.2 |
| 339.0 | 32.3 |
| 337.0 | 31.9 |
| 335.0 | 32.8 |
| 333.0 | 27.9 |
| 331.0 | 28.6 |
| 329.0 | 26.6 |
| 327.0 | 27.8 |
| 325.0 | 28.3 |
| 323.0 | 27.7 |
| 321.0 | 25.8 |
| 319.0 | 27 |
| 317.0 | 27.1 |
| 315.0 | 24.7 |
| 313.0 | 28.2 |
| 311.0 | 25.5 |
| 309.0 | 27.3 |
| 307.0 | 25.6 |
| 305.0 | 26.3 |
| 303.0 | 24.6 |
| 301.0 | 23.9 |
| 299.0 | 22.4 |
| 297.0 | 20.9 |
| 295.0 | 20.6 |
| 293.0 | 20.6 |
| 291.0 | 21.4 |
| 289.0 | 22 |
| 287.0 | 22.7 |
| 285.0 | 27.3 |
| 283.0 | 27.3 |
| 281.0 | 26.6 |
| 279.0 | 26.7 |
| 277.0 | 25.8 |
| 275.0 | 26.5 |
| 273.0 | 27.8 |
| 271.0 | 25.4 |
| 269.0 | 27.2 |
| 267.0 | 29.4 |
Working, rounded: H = 27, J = 31.3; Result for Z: 27.4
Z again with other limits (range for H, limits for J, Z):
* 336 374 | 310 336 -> 26.1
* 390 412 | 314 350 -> 28.0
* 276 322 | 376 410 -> 24.8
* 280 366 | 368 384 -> 23.8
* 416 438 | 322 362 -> 28.3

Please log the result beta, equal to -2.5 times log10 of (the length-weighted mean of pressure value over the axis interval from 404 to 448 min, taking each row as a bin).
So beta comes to -3.70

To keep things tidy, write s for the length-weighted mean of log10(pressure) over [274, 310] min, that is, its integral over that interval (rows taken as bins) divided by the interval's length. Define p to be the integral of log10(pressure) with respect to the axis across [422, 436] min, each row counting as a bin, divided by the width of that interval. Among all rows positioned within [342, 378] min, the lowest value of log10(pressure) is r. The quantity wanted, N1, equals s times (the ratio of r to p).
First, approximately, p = 1.48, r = 1.39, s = 1.38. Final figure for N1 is 1.31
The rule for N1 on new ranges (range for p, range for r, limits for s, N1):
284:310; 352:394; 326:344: 1.50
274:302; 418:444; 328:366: 1.55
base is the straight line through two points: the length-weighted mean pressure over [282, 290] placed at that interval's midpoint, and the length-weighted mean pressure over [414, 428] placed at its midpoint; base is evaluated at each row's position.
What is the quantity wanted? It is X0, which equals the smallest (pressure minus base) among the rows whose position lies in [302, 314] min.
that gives -1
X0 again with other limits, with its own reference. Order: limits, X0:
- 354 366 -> -2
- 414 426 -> -2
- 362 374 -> -4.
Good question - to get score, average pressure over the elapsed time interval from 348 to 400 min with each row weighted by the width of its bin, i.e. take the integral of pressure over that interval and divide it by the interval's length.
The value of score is 27.0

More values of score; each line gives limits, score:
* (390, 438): 29.2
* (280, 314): 24.3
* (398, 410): 27.9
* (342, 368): 29.0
